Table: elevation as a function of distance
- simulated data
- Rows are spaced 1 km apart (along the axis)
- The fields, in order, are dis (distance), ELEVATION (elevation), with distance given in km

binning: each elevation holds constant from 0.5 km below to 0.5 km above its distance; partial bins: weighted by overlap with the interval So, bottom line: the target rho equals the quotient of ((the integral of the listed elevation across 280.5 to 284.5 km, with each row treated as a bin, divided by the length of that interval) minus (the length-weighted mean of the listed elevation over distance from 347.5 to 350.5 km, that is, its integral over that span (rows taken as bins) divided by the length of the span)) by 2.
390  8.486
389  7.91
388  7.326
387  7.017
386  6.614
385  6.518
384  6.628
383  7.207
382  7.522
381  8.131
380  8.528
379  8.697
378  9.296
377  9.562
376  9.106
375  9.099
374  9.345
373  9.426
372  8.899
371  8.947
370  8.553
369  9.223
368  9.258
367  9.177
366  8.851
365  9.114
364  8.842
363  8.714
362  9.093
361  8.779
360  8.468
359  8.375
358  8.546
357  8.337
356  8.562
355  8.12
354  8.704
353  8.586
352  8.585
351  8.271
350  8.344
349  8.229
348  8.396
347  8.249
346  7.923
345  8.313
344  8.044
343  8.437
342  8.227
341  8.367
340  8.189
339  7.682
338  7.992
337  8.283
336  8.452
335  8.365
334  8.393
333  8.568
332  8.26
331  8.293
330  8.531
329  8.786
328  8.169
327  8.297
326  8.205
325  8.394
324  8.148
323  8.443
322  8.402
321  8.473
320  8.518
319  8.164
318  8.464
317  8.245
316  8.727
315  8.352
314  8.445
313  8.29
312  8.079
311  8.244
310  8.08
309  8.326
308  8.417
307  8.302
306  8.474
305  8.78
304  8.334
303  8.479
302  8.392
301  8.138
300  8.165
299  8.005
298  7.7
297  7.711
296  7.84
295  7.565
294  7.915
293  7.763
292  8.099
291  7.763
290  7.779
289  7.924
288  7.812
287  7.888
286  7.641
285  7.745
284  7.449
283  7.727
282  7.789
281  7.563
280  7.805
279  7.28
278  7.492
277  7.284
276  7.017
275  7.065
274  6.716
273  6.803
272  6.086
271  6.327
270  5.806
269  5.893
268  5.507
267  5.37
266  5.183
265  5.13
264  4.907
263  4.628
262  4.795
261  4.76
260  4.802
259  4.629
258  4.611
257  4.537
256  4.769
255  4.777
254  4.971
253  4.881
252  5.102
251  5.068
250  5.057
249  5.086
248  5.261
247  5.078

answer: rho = -0.35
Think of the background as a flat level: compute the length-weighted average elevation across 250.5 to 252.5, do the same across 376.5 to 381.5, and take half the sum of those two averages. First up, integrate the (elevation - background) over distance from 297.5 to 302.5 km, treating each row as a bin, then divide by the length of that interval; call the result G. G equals 1.1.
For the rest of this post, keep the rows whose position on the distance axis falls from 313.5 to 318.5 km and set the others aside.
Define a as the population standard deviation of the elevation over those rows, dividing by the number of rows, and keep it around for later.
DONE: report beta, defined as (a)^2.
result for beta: 0.026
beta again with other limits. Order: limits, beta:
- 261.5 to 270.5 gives 0.170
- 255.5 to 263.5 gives 0.009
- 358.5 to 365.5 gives 0.068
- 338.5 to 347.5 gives 0.050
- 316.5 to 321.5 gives 0.020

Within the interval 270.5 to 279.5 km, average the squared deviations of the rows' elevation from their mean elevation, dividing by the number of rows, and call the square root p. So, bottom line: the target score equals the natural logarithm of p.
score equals -0.8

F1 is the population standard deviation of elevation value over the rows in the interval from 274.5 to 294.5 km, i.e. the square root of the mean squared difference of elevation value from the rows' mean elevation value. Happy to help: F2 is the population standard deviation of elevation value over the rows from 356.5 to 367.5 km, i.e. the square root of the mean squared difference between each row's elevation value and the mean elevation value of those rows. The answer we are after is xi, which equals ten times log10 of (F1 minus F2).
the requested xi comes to -33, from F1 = 0.28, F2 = 0.284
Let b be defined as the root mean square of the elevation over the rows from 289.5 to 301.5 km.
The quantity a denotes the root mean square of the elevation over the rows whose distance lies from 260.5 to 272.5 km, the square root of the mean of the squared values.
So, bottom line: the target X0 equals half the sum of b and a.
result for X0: 6.6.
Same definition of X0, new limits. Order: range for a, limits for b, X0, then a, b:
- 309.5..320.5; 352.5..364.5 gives 8.5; 8.33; 8.6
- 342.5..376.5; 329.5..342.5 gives 8.5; 8.68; 8.3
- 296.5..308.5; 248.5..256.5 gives 6.6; 8.25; 5.0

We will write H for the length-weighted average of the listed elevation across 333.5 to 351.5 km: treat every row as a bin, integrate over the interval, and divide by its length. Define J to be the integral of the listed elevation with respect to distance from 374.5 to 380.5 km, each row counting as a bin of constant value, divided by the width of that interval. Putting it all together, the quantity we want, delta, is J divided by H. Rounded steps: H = 8.23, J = 9.0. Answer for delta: 1.10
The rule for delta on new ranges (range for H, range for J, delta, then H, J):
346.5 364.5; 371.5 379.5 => 1.08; 8.51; 9.2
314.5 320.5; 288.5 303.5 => 0.95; 8.41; 7.9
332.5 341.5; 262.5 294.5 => 0.84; 8.25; 6.9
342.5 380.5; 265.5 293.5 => 0.81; 8.71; 7.1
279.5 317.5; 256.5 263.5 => 0.58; 8.05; 4.7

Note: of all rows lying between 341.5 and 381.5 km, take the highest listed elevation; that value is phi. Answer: 9.562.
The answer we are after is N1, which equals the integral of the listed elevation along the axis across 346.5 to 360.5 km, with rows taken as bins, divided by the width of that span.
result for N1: 8.41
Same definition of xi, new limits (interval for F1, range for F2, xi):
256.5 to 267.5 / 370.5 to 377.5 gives -16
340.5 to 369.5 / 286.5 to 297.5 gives -6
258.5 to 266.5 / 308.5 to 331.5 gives -18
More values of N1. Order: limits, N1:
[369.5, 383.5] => 8.74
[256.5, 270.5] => 5.04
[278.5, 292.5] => 7.73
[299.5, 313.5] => 8.32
